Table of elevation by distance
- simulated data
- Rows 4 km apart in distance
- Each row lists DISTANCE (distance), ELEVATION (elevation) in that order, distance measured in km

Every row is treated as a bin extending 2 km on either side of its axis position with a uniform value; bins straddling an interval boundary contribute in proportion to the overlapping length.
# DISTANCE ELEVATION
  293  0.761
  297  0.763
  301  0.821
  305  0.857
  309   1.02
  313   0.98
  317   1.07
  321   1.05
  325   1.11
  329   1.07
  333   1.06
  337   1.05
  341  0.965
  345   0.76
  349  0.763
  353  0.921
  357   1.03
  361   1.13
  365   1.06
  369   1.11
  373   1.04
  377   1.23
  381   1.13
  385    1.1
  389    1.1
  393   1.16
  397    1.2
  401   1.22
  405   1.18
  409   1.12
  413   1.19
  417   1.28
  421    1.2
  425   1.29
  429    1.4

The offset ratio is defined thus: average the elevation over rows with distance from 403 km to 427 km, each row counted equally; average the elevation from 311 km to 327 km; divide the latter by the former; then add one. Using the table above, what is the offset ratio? 1.87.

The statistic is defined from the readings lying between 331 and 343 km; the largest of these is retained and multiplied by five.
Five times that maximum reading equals 5.3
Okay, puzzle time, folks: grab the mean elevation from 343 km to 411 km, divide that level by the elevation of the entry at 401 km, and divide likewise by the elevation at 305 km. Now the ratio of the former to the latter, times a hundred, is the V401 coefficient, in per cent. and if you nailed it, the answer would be 70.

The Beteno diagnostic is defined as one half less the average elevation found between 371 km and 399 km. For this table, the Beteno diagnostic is -0.637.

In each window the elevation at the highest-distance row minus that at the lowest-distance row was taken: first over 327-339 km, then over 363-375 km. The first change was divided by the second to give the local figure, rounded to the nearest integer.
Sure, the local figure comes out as 1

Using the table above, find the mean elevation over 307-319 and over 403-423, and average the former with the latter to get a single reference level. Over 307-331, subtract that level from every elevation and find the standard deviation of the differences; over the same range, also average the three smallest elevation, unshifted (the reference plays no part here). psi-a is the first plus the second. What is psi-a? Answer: 1.06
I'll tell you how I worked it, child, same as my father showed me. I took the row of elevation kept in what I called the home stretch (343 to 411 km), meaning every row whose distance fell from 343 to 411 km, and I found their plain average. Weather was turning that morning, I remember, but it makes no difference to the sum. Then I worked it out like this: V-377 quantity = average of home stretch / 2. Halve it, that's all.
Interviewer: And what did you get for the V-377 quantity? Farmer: 0.54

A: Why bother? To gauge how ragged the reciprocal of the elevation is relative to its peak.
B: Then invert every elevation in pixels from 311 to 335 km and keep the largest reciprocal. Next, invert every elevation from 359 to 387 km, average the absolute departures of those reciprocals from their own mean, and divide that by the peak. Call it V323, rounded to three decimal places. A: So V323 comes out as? 0.033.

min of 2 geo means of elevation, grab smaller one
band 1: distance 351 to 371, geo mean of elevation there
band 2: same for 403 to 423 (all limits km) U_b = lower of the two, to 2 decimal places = 1.05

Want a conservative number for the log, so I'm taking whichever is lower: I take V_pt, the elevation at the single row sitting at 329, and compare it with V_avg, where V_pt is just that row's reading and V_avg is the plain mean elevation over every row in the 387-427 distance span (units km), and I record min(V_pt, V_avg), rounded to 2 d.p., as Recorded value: 1.07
